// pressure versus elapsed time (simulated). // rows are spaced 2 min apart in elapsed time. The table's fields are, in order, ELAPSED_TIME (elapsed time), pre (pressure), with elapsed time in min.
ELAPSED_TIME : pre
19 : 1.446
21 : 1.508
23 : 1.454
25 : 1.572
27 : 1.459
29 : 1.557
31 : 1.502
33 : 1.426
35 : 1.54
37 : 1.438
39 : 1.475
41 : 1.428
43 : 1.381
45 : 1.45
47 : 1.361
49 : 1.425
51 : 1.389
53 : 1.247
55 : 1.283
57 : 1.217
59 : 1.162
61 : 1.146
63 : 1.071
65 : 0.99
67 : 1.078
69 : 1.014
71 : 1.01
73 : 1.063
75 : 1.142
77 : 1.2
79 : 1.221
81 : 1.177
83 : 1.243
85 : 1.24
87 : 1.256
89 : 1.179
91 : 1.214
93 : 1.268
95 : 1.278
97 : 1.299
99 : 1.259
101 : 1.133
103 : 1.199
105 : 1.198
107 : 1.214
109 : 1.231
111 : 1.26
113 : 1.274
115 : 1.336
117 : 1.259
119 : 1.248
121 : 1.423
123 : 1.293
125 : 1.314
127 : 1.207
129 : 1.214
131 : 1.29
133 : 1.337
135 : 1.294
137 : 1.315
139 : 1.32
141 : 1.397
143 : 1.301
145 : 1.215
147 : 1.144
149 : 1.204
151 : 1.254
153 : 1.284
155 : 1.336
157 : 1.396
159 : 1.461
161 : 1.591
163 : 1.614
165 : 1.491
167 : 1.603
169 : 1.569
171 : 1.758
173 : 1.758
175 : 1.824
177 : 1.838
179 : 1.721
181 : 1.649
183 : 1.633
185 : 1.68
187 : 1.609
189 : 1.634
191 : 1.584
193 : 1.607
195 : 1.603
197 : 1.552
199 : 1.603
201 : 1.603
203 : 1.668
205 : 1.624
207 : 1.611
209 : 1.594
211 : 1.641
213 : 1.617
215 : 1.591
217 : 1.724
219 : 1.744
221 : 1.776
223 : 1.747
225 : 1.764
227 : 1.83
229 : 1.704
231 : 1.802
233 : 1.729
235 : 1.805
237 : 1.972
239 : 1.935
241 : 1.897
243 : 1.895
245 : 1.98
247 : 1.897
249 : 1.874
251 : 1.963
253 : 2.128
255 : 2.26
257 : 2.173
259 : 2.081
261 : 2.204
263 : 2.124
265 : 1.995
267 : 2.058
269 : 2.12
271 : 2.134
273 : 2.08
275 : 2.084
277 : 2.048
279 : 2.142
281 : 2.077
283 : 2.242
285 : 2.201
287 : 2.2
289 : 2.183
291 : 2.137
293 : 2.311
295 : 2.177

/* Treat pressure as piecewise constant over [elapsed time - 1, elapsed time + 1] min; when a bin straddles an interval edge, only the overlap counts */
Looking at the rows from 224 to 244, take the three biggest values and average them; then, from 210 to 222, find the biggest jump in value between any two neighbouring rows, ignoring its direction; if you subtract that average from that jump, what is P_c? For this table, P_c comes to -1.80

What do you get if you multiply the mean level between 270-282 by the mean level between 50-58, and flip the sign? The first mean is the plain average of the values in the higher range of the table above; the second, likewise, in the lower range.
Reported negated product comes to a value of -2.7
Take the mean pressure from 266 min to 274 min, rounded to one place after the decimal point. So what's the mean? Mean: 2.1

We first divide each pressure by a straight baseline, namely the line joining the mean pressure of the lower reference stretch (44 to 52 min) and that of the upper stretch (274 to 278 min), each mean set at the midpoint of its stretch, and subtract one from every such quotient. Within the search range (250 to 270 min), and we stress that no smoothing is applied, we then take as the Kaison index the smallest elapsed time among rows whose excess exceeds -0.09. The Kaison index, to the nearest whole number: 251 min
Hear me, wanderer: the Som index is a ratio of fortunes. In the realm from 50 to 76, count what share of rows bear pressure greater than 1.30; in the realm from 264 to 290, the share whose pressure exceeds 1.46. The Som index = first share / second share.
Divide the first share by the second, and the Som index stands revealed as 0.1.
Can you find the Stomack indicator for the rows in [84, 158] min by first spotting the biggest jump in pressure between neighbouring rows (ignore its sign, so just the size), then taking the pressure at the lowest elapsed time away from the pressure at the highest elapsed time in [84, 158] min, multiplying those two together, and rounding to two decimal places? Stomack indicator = 0.03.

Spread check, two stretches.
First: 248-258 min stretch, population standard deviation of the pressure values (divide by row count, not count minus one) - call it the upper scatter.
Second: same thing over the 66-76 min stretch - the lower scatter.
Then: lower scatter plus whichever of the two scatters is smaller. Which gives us 0.097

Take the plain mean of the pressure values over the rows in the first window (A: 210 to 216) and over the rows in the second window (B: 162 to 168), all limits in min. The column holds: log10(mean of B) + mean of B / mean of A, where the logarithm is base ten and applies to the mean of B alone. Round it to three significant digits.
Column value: 1.17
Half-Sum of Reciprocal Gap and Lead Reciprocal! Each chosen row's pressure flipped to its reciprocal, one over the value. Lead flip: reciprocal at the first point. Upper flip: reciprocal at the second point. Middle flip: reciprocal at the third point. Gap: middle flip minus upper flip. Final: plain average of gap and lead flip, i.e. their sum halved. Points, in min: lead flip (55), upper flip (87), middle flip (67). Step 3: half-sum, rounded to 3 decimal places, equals 0.455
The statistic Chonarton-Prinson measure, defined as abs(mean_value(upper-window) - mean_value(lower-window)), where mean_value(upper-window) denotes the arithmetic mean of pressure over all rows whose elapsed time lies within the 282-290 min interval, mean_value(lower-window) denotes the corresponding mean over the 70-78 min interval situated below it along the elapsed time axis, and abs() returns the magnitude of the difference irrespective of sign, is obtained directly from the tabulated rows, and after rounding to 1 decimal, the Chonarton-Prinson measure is 1.1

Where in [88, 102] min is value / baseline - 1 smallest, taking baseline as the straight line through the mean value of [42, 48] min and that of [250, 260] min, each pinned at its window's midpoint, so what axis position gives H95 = 101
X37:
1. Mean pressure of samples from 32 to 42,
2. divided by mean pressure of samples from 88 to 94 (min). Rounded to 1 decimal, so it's 1.2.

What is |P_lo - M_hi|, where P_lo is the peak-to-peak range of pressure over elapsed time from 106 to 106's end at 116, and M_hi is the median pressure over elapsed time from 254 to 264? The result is 2.1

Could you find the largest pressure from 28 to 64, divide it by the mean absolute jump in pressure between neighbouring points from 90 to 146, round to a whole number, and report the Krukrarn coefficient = 29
